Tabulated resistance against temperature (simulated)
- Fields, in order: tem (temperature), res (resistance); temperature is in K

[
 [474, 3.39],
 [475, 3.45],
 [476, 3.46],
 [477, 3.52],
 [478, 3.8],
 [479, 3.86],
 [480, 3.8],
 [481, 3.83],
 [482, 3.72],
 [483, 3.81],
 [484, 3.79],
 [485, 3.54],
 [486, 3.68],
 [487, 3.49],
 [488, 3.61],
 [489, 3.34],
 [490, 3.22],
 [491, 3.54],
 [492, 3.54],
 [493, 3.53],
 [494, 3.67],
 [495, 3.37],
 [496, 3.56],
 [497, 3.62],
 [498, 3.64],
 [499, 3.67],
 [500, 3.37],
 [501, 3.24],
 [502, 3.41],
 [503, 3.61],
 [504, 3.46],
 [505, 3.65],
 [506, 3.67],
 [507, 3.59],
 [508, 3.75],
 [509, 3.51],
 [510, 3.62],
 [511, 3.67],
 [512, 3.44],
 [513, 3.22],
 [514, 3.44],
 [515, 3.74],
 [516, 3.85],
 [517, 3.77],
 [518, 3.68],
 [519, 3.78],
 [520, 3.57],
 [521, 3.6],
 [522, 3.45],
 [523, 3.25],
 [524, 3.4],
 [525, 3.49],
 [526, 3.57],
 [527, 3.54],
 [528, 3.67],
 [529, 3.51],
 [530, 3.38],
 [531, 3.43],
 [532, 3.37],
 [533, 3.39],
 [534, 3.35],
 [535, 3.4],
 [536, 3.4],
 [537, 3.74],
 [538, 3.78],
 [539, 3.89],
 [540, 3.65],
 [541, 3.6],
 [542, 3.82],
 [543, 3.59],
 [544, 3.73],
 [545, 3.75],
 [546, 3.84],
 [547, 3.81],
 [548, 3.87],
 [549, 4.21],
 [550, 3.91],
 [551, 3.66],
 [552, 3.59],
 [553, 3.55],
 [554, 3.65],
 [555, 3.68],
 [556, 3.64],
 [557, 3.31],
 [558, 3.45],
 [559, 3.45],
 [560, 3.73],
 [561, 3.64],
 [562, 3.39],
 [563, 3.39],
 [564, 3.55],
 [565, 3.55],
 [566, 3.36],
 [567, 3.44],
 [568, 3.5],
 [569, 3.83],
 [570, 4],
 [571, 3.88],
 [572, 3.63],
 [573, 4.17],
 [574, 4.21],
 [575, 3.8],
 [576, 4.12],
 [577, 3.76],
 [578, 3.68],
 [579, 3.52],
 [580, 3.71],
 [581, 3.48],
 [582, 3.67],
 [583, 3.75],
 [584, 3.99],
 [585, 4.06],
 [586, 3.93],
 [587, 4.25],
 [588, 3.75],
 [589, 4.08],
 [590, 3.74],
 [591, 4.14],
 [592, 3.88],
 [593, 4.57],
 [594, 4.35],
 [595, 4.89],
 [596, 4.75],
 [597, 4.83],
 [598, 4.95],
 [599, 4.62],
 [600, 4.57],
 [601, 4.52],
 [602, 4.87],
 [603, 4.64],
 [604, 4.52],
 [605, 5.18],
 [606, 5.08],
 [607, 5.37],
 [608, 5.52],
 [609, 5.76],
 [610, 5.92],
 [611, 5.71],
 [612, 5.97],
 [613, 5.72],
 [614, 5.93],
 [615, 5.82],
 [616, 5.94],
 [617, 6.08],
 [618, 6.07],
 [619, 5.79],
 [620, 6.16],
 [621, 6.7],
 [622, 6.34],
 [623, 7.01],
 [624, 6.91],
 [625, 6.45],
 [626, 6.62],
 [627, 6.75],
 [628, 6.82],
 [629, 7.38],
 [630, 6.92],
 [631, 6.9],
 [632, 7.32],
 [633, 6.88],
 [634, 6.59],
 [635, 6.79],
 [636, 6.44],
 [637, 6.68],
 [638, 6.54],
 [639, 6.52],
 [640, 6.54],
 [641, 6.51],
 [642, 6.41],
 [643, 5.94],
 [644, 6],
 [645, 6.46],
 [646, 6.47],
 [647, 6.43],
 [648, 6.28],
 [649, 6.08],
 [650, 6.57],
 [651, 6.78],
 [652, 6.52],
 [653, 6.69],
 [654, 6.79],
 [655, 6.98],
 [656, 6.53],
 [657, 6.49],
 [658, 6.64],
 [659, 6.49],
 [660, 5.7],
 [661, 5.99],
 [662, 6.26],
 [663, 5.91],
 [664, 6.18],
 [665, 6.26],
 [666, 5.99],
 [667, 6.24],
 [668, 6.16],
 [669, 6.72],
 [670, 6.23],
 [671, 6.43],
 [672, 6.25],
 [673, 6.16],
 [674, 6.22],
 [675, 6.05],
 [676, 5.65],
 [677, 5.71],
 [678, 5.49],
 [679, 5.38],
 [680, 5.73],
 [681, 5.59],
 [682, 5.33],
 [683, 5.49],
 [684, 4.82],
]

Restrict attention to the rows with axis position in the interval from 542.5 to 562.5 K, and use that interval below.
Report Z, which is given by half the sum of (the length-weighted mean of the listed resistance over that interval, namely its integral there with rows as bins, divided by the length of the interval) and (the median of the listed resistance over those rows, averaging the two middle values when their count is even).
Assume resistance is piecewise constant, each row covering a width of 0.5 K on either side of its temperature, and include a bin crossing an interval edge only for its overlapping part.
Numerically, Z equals 3.7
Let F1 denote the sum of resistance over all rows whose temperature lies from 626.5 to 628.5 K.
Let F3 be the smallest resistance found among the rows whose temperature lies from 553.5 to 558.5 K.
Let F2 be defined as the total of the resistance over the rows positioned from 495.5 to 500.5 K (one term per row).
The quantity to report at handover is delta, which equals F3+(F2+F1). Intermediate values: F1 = 13.6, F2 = 18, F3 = 3.31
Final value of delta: 35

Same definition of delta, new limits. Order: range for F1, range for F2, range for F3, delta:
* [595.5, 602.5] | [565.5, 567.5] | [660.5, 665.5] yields 46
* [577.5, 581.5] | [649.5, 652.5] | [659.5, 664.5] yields 40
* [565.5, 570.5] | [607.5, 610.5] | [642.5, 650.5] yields 41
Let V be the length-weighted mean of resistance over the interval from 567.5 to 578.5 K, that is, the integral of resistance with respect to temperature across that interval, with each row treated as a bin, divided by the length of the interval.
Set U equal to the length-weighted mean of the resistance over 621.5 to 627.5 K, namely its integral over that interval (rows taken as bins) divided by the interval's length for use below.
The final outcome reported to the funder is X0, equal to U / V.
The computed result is 1.73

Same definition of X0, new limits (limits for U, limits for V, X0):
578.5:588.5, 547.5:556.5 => 1.02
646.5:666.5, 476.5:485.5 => 1.70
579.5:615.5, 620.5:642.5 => 0.70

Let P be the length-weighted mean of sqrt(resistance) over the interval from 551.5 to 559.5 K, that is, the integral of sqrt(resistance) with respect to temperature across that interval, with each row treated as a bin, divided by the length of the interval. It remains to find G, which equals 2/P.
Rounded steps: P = 1.88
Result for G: 1.06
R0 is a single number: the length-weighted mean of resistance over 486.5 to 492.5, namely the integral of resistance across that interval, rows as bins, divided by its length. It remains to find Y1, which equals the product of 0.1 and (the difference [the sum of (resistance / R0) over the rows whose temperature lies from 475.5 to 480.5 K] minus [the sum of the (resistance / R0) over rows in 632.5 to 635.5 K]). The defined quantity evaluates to -0.1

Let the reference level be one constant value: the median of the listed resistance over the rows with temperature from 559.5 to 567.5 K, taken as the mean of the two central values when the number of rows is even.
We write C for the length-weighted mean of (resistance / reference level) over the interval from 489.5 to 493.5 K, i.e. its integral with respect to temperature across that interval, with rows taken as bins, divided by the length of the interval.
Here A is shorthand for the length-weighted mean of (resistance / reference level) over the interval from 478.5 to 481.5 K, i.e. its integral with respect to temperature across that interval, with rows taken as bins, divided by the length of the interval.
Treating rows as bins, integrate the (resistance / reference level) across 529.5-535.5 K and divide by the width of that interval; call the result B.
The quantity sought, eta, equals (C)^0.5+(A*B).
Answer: 2.1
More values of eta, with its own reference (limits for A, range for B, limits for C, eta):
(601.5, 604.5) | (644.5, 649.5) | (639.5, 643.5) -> 3.8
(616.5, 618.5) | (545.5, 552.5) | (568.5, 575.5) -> 3.0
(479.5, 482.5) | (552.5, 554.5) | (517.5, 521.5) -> 2.1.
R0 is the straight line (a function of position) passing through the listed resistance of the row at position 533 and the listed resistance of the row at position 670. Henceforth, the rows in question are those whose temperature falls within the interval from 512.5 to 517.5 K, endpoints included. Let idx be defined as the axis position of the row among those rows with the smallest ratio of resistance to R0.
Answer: 513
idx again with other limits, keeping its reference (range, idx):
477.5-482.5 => 482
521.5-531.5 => 530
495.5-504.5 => 501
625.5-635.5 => 634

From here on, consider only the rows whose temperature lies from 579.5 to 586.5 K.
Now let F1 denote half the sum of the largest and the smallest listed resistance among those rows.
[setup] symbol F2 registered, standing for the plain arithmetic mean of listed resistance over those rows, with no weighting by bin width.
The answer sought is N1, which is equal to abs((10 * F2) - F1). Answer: 34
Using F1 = 3.8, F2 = 3.8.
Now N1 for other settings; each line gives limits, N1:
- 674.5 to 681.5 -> 51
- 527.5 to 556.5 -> 33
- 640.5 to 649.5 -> 57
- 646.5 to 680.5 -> 56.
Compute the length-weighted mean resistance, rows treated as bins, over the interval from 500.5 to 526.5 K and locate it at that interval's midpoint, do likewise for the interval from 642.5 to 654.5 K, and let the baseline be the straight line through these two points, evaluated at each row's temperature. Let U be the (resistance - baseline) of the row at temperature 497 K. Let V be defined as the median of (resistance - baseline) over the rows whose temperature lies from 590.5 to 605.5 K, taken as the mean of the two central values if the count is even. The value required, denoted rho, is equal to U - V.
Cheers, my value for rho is 1.2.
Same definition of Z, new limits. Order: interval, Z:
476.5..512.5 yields 3.6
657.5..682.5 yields 6.1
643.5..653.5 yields 6.4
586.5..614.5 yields 4.8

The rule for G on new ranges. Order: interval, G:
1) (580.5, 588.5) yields 1.02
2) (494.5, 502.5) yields 1.07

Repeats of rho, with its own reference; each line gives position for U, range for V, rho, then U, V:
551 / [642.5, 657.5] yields -0.7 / -0.69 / 0.04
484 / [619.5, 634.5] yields 0.0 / 0.86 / 0.84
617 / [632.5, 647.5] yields 0.0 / 0.33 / 0.29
